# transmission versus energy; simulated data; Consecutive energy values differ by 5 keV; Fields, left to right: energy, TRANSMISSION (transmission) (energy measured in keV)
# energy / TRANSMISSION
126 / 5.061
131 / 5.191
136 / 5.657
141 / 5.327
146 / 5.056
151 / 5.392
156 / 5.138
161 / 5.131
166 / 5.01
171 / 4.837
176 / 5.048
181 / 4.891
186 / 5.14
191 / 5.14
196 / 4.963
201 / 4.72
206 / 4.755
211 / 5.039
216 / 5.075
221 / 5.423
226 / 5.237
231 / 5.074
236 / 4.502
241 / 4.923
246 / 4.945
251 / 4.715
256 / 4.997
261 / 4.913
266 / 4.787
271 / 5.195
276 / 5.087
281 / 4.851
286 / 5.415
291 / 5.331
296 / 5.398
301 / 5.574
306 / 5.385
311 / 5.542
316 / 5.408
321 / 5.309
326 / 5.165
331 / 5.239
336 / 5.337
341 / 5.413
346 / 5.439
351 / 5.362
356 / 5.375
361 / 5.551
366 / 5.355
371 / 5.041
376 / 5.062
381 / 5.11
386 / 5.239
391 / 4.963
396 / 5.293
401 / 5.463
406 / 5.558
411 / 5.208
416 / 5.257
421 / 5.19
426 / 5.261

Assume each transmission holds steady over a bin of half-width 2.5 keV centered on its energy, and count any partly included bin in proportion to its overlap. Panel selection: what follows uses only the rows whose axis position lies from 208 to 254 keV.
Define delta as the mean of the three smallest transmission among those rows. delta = 4.71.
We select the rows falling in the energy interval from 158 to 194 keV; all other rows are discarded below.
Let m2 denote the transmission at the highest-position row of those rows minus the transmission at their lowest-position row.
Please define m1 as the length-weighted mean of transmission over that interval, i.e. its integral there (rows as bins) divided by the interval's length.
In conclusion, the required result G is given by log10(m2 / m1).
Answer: -2.75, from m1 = 5.03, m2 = 0.009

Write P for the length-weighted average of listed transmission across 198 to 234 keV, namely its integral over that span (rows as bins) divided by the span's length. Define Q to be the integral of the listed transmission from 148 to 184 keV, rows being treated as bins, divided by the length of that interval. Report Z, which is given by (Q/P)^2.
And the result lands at 1.01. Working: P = 5.04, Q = 5.06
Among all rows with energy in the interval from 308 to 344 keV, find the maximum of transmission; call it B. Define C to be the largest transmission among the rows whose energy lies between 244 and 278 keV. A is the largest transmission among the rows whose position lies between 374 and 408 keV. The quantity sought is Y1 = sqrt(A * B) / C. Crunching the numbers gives 1.07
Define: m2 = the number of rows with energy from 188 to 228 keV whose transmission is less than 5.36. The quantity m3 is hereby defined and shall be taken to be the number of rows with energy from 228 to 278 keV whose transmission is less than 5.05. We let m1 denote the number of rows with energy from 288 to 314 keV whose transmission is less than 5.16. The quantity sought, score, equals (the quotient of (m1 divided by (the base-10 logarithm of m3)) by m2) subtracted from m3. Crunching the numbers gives 7.0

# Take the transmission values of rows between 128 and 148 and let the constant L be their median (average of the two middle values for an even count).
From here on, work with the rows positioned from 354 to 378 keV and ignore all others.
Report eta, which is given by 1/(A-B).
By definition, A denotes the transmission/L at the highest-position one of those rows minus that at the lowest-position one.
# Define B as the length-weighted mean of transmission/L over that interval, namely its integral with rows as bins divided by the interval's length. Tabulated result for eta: -0.94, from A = -0.06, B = 1.00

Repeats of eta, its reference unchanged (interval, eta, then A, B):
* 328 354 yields -1.01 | 0.02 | 1.02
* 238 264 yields -1.07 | 0.00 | 0.93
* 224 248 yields -1.01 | -0.06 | 0.94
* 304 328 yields -0.94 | -0.04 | 1.02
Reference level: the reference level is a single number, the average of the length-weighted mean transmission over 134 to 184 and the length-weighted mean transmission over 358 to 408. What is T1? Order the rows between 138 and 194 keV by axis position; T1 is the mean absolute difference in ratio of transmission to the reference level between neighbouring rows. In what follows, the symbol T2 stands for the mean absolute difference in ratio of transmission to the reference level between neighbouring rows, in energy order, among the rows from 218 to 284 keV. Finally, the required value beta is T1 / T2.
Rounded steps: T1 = 0.034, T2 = 0.045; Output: 0.75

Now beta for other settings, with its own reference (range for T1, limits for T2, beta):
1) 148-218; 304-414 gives 1.05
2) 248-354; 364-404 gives 0.87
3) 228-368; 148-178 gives 1.17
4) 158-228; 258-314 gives 0.81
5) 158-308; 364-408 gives 1.19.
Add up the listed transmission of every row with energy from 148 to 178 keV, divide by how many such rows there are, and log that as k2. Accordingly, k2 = 5.09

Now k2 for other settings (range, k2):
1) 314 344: 5.31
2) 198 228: 5.04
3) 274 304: 5.28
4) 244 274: 4.93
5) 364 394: 5.13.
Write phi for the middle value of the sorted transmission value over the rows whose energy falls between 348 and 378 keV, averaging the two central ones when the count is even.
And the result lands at 5.36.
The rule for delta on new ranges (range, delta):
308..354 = 5.24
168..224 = 4.77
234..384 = 4.67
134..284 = 4.65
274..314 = 5.09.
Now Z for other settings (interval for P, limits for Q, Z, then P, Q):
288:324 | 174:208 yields 0.84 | 5.42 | 4.95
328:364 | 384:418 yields 0.96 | 5.38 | 5.28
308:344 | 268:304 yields 0.97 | 5.35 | 5.26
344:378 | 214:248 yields 0.89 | 5.31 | 5.03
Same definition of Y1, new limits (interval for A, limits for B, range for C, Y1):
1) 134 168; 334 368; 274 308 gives 1.01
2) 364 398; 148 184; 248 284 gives 1.03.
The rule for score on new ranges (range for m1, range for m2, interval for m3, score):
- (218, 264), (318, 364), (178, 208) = 1.1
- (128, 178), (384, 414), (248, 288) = 2.9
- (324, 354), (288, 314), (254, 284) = 4.0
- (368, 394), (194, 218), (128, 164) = 0.0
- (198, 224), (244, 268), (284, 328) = 0.0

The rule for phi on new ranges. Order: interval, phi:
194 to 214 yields 4.86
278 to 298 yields 5.36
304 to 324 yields 5.40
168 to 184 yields 4.89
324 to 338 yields 5.24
